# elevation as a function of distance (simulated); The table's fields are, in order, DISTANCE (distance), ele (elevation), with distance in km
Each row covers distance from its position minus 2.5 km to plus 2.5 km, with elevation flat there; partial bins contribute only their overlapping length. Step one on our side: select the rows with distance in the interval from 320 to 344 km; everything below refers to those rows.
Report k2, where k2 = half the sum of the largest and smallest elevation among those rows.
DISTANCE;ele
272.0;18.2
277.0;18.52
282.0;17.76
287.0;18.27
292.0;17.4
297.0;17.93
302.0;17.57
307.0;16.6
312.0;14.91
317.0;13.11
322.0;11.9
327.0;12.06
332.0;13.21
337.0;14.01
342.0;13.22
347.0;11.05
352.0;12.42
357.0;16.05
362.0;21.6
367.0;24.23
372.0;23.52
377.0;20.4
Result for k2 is 13.0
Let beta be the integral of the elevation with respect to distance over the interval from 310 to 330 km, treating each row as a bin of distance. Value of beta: 259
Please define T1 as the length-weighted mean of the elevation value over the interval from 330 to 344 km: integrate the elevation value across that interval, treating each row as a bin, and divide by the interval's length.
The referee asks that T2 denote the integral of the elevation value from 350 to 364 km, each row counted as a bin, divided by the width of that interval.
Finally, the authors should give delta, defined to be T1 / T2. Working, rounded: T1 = 13.5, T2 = 17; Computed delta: 0.8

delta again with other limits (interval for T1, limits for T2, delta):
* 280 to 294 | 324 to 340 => 1.4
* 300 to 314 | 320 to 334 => 1.3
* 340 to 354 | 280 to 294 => 0.7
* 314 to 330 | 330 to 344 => 0.9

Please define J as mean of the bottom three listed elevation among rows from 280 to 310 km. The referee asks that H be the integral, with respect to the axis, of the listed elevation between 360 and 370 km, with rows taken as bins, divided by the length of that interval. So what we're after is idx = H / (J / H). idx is 31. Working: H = 23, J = 17.2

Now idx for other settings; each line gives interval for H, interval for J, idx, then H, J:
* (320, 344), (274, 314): 10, 13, 16.3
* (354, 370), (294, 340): 34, 20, 12.4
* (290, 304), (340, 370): 25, 18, 12.2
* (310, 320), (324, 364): 16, 14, 11.8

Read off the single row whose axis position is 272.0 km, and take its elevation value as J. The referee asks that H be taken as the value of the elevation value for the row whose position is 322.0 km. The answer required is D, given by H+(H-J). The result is 6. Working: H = 11.9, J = 18.2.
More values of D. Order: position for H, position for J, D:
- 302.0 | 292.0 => 18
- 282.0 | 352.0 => 23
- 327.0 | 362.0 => 3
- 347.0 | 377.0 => 2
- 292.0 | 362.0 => 13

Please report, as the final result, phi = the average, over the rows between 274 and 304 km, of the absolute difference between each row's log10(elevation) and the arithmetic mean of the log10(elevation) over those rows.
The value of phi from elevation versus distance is 0.01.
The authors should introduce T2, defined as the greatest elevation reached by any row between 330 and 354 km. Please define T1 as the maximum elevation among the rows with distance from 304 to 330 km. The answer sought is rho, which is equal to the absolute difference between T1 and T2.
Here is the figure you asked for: 2.6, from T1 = 16.6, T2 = 14.01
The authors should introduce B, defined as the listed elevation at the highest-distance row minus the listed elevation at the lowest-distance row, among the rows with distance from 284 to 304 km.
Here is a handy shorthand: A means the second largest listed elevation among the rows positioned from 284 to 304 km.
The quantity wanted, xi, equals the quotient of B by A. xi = -0.04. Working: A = 17.93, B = -1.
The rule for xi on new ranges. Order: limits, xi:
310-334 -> -0.13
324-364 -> 0.59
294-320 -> -0.27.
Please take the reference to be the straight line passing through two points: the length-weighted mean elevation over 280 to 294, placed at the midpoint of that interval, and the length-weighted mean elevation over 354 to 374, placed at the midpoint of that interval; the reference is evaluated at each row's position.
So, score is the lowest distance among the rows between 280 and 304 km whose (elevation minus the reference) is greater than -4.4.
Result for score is 282.0 km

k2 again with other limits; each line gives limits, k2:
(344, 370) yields 17.6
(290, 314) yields 16.4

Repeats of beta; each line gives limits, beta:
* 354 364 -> 184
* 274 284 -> 182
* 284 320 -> 594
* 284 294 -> 179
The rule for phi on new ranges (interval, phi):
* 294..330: 0.06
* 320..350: 0.03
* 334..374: 0.11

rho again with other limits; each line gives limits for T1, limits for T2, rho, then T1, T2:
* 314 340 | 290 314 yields 3.9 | 14.01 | 17.93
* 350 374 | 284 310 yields 6.0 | 24.23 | 18.27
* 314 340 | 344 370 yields 10.2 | 14.01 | 24.23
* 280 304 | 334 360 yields 2.2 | 18.27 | 16.05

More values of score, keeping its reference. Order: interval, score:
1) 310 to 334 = 312.0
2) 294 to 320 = 297.0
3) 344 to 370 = 362.0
